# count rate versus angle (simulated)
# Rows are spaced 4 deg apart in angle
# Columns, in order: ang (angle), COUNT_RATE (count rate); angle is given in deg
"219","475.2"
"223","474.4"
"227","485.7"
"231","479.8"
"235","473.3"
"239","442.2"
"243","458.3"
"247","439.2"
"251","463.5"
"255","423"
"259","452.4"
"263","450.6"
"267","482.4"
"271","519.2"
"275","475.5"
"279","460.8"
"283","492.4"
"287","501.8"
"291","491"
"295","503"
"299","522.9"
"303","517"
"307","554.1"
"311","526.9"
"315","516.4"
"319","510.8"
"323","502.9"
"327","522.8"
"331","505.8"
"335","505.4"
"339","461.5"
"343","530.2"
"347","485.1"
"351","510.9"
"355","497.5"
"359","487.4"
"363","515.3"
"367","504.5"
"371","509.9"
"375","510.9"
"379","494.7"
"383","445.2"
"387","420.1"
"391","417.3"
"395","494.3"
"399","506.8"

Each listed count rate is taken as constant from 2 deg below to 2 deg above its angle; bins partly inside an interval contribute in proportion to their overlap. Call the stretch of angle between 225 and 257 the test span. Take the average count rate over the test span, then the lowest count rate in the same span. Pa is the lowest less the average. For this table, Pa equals -35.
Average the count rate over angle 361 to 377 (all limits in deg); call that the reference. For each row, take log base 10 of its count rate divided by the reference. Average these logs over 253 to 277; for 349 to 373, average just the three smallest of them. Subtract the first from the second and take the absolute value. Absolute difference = 0.027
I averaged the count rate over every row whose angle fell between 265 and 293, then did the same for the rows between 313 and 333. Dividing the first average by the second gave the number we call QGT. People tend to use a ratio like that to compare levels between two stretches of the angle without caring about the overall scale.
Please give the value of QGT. 0.96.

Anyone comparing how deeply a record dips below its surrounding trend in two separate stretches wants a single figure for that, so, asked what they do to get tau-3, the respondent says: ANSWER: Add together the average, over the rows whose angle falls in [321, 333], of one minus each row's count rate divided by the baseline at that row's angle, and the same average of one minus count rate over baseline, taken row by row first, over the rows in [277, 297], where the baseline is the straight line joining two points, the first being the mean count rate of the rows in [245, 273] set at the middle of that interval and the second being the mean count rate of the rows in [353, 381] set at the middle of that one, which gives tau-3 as -0.084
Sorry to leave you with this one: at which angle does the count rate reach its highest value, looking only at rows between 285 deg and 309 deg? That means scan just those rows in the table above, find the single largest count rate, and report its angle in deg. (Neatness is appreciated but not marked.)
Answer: 307 deg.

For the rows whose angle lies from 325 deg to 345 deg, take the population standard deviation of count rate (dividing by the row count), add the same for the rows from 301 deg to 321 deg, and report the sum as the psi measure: 39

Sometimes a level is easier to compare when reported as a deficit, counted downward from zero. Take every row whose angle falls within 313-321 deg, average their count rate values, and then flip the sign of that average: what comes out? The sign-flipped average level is -514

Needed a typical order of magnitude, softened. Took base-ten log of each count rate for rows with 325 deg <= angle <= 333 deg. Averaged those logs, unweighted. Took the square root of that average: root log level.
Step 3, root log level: 1.65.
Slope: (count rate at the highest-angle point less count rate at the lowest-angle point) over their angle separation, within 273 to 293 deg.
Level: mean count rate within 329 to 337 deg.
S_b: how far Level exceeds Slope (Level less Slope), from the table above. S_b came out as 505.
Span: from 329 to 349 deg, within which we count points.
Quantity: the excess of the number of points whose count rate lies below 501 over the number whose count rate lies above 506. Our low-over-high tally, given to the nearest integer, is 1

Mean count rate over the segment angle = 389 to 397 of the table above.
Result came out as 456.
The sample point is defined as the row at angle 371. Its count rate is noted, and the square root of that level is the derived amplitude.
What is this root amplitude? 22.6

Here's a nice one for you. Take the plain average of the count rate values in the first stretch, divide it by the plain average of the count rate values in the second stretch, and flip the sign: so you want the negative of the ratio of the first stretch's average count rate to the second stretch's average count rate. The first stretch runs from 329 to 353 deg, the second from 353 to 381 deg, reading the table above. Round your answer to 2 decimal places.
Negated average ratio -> -0.99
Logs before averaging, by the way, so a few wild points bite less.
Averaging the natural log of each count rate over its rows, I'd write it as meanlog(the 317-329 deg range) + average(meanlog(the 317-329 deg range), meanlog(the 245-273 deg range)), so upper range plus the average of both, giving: 12.4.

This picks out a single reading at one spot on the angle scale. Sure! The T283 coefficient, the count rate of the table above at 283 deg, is 492.4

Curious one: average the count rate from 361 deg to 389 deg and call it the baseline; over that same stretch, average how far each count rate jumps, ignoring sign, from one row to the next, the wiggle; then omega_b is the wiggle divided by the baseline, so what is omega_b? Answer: 0.037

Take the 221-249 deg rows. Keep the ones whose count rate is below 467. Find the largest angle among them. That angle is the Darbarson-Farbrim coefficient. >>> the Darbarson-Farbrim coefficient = 247 deg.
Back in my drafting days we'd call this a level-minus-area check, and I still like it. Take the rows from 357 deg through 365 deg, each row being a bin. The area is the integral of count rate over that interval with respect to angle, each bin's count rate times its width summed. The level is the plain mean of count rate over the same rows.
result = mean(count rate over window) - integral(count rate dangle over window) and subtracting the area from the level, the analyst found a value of -3509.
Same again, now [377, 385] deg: -3290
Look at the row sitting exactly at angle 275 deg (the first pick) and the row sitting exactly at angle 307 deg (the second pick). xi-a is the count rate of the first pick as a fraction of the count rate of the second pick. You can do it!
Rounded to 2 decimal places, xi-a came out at 0.86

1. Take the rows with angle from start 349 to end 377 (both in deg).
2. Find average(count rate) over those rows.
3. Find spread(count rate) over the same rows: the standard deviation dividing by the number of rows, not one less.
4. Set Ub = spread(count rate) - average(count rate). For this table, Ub -496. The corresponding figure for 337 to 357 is -474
